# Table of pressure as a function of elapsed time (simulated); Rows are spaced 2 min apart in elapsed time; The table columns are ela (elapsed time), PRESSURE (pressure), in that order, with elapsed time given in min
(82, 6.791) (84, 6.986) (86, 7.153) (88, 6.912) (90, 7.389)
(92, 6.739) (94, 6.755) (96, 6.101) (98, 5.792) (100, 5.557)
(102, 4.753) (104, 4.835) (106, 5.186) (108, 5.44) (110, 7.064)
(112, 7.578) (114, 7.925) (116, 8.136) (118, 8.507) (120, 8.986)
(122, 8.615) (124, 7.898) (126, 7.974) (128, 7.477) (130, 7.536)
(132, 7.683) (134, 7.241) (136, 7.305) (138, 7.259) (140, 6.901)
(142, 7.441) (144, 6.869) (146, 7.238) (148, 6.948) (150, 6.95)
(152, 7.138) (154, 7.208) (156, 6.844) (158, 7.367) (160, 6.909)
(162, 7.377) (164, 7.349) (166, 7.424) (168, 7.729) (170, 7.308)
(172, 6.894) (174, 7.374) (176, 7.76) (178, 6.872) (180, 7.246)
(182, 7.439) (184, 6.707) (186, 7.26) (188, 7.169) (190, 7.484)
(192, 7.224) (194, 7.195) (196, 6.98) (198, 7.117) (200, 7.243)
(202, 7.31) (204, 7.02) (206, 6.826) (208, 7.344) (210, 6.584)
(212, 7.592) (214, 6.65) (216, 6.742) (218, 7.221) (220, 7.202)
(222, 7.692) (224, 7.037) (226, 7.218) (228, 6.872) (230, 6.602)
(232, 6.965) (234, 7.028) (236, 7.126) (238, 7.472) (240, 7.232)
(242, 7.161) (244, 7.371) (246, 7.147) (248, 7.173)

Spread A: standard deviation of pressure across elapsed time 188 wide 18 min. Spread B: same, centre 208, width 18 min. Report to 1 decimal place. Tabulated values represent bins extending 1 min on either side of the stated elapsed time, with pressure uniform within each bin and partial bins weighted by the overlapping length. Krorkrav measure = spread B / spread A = 1.5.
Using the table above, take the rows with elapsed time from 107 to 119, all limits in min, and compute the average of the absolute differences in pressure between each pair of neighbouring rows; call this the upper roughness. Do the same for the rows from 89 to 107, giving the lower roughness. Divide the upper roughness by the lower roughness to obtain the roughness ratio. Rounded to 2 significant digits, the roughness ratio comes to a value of 1.6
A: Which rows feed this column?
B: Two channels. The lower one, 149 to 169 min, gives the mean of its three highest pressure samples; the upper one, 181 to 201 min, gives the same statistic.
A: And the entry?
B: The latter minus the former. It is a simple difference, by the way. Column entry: -0.12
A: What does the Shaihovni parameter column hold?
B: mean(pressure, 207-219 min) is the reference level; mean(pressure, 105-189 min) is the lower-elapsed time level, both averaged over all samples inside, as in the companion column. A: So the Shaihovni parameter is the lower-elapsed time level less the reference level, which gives 0.3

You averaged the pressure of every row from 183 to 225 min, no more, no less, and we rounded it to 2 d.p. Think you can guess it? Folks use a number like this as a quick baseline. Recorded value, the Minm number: 7.12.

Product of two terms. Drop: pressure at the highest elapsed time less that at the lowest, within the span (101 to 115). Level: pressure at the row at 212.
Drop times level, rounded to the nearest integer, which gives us 24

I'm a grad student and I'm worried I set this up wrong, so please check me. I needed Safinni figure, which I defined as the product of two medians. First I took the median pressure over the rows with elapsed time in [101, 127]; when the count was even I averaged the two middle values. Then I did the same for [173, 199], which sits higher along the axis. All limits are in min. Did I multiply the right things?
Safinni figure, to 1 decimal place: 57.1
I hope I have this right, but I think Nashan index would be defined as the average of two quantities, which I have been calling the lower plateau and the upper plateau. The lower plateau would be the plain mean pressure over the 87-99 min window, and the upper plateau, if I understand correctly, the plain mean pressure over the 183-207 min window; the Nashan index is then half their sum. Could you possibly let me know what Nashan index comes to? 6.87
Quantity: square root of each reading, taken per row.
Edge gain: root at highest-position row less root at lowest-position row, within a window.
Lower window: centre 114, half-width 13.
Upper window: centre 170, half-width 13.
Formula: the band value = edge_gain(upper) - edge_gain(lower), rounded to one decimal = -0.6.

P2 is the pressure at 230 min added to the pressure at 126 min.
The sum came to 14.6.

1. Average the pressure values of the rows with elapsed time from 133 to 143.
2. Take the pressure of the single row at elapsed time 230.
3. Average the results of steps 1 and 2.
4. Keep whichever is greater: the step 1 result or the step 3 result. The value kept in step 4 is 7.23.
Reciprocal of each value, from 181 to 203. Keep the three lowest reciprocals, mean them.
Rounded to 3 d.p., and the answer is 0.135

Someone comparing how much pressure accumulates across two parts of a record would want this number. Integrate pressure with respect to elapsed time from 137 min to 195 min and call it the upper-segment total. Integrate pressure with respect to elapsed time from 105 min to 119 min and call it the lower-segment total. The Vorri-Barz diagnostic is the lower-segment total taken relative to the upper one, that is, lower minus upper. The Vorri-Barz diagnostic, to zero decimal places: -318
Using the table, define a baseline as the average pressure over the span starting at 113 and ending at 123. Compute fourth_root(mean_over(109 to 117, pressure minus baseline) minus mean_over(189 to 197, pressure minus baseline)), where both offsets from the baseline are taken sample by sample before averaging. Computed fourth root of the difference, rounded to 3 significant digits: 0.821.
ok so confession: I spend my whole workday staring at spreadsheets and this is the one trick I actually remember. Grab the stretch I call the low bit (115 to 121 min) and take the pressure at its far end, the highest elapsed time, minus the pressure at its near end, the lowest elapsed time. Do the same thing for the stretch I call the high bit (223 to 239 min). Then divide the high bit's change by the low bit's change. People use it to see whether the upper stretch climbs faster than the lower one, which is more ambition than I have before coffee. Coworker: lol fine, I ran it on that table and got 0.5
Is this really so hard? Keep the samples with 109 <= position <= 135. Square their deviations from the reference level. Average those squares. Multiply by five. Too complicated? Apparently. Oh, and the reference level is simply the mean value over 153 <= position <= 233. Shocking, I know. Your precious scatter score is 4.1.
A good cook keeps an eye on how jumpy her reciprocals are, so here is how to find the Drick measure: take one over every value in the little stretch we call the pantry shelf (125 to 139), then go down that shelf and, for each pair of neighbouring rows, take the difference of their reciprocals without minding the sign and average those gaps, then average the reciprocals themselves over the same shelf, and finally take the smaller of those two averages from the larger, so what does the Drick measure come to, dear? 0.130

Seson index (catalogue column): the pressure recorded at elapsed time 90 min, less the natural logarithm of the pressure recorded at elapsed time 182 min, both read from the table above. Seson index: 5.38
